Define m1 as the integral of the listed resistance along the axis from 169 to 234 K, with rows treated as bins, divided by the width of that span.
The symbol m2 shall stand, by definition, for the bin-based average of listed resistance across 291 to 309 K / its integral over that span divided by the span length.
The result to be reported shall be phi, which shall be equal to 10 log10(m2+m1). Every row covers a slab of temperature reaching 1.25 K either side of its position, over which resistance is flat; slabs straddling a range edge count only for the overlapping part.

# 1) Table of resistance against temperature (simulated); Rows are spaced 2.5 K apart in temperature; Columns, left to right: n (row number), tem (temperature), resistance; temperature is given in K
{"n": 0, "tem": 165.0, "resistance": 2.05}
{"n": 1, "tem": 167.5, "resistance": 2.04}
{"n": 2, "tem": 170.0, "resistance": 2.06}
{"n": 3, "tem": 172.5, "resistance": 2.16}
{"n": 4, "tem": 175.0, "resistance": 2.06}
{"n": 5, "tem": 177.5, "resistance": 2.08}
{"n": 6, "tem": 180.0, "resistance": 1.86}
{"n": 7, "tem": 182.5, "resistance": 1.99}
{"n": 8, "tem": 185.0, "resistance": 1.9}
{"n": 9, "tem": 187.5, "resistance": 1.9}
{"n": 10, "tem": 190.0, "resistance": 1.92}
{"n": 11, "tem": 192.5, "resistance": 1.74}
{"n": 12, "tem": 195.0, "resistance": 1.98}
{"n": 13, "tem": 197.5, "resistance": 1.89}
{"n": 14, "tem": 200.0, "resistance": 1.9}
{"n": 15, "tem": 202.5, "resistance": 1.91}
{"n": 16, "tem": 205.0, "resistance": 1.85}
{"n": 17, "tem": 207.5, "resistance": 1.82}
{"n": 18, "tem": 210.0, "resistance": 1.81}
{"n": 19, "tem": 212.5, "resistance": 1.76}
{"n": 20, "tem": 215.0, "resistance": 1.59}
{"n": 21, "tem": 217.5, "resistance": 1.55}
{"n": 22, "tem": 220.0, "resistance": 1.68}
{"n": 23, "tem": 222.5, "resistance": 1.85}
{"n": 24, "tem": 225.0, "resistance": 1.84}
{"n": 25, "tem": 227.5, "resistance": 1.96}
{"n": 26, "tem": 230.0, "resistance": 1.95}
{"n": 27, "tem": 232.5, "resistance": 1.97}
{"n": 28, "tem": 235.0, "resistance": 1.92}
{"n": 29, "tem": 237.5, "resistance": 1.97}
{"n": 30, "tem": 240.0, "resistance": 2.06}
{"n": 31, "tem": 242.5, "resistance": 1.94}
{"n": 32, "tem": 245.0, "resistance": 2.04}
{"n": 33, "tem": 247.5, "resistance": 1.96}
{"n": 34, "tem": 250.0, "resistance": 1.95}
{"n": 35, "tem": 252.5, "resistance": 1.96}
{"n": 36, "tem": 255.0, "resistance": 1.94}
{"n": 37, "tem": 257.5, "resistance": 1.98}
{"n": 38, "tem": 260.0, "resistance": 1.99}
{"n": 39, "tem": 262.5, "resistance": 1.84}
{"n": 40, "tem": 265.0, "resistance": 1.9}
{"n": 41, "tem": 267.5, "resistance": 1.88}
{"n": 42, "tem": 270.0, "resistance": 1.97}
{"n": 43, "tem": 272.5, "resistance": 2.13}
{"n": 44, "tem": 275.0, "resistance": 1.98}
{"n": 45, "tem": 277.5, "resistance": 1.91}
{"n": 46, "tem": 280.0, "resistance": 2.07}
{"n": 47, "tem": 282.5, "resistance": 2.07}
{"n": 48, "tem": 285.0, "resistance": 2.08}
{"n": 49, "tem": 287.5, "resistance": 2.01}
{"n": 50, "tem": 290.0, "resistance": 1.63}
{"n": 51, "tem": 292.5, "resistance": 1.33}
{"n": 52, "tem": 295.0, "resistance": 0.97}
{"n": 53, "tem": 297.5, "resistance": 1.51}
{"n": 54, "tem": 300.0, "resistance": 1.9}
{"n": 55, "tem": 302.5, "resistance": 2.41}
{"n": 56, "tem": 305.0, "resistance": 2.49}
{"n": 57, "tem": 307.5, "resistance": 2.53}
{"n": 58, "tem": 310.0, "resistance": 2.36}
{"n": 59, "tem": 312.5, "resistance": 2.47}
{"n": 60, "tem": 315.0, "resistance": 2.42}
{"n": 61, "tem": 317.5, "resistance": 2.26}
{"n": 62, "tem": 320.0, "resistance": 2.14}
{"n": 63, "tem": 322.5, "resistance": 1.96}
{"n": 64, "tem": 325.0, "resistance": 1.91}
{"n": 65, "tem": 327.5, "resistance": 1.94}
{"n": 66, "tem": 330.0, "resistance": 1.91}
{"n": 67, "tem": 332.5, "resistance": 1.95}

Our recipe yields 5.76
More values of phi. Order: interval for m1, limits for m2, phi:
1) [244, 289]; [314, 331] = 6.08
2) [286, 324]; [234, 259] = 6.02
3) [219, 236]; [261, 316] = 5.88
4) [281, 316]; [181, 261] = 5.91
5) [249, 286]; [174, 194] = 5.92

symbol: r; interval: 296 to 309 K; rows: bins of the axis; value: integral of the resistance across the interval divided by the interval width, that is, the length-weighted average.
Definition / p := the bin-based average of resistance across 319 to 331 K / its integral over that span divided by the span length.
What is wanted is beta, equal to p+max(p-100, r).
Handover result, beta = 4.12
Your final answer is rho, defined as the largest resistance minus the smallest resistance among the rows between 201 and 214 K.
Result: 0.15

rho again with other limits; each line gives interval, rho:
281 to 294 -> 0.75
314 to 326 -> 0.51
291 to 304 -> 1.44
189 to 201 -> 0.24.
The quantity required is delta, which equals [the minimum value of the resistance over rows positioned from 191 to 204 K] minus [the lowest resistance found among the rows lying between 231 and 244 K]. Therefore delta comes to -0.18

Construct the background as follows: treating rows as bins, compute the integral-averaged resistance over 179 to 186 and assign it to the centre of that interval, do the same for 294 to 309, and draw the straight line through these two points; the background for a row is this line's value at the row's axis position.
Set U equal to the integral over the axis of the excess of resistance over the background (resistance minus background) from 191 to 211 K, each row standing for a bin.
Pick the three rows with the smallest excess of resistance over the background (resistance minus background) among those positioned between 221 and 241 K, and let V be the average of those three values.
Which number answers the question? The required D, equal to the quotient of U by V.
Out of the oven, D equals 17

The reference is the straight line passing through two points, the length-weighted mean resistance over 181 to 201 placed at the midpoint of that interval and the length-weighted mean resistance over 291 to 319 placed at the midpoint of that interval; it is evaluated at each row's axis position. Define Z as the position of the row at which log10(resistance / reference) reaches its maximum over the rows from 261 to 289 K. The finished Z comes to 272.5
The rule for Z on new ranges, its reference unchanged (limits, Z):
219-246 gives 240.0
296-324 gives 307.5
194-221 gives 195.0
